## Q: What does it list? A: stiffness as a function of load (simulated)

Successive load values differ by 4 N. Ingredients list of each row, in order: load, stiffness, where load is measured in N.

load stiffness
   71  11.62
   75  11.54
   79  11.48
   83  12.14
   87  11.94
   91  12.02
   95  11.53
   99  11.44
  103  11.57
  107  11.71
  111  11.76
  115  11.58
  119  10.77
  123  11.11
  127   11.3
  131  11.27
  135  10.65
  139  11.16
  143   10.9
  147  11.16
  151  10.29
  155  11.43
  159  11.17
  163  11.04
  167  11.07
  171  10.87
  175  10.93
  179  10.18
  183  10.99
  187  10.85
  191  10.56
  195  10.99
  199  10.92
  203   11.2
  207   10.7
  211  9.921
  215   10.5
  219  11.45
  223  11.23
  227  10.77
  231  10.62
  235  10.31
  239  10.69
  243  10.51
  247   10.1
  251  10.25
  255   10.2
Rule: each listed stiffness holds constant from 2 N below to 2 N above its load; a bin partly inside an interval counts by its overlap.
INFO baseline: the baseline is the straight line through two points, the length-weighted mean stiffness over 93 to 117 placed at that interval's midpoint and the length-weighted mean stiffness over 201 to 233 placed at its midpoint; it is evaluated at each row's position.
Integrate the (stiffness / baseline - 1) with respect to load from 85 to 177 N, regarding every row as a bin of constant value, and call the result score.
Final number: -1.4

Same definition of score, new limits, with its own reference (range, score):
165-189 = -0.6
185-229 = -0.2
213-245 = 0.1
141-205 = -1.2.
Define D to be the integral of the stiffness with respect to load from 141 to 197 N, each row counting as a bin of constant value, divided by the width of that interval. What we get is 10.9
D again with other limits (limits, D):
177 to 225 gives 10.8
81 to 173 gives 11.3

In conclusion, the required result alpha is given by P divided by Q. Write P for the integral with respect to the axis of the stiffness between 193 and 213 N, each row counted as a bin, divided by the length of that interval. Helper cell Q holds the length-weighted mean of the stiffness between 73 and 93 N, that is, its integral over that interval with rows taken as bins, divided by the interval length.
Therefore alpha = 0.91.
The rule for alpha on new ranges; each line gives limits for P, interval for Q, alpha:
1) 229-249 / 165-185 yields 0.97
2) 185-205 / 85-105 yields 0.93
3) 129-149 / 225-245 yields 1.04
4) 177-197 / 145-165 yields 0.97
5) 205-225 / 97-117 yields 0.93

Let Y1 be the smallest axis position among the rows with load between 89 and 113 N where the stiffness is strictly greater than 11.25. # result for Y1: 91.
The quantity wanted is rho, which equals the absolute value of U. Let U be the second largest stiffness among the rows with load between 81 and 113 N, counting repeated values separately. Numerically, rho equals 12.0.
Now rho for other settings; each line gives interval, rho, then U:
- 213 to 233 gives 11.2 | 11.23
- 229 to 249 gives 10.6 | 10.62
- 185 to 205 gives 11.0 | 10.99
